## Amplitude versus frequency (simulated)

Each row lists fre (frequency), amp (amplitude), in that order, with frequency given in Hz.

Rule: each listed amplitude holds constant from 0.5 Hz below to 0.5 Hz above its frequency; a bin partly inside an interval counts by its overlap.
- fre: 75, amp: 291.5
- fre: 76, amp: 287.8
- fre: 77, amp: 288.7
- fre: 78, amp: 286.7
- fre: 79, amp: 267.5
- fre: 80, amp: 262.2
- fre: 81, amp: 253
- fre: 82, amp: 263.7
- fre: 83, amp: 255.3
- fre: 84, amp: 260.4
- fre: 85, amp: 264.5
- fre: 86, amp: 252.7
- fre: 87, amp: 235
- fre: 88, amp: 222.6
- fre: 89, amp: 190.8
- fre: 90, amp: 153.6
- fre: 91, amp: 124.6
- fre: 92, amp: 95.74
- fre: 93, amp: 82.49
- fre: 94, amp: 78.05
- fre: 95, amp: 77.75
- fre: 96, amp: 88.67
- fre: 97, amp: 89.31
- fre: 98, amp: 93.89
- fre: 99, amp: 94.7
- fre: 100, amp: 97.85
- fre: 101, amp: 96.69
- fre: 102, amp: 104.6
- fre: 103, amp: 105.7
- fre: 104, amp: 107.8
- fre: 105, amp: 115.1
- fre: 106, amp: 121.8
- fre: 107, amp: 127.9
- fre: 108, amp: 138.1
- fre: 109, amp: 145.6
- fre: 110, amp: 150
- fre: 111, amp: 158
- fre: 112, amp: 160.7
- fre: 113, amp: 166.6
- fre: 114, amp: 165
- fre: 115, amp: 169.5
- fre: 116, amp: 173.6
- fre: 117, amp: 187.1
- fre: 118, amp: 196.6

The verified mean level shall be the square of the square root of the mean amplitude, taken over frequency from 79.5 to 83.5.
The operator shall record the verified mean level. 259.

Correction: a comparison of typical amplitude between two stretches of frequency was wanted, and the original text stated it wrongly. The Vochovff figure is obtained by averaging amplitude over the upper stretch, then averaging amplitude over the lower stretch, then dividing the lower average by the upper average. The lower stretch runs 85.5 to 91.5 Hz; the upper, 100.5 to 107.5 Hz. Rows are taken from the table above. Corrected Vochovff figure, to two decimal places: 1.76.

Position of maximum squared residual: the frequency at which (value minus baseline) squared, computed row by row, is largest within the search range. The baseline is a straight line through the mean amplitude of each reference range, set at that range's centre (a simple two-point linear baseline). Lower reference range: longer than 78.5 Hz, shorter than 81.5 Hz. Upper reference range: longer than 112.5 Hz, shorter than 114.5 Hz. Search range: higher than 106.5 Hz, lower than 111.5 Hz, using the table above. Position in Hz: 107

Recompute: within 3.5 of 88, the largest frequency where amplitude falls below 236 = 91 Hz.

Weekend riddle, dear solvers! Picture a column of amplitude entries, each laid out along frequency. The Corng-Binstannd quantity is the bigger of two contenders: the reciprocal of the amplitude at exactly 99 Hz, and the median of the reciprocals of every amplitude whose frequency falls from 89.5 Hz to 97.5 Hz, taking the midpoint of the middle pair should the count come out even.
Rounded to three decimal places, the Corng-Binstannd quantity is 0.011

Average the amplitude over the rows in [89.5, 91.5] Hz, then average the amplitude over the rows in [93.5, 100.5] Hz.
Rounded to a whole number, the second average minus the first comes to -50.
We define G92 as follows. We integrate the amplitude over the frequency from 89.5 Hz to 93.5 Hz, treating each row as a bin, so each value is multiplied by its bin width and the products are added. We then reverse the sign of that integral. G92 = -456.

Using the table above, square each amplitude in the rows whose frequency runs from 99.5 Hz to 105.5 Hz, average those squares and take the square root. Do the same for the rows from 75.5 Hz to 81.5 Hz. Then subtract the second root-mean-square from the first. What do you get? -170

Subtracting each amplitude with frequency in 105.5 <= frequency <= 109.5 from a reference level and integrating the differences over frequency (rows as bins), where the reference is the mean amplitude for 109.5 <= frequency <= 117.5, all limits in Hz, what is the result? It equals 132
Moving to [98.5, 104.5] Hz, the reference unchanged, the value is 391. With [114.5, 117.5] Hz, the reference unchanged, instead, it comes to -31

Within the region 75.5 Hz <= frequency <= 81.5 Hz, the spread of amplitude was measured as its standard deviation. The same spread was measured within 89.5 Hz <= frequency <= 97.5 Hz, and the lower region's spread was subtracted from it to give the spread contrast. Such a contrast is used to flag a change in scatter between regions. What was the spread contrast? 11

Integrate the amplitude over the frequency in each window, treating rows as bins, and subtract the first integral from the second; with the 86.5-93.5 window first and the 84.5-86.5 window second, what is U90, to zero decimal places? -588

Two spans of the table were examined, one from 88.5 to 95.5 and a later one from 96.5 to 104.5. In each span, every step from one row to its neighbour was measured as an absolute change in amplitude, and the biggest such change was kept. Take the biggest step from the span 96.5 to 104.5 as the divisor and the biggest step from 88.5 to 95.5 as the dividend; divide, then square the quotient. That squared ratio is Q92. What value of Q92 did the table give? 22.1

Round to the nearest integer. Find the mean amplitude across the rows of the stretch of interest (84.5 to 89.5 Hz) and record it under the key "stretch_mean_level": 233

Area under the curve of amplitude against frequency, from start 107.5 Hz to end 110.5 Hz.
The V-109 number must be 434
